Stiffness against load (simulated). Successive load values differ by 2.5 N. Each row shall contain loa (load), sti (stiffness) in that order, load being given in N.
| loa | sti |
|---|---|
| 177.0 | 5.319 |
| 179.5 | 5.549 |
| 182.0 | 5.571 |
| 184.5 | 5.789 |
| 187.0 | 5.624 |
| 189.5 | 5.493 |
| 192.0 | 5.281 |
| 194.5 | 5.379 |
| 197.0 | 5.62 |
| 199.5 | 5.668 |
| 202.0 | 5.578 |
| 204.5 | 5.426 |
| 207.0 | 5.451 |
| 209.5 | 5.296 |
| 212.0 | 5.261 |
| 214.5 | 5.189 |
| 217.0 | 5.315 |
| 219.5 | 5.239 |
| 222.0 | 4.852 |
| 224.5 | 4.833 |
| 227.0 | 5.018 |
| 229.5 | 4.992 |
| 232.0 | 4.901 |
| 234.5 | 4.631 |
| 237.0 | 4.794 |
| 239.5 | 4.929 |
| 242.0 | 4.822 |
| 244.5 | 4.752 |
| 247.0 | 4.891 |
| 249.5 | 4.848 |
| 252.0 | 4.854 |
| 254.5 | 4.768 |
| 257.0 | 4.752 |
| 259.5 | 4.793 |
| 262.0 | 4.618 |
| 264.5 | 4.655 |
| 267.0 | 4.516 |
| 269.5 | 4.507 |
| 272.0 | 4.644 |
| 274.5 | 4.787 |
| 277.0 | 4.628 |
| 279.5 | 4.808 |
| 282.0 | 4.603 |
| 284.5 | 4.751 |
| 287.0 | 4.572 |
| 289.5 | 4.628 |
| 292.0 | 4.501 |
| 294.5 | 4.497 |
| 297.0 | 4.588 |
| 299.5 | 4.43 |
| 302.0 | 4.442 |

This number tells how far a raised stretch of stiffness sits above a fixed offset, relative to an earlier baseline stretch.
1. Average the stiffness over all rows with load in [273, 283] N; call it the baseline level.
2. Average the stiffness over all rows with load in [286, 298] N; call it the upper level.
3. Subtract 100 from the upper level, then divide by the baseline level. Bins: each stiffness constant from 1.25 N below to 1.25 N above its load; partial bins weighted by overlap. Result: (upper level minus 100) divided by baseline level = -20.3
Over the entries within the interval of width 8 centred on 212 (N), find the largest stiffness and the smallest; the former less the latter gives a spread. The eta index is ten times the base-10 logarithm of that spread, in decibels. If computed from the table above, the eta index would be -9.7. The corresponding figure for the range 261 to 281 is -5.2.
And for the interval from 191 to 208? -4.1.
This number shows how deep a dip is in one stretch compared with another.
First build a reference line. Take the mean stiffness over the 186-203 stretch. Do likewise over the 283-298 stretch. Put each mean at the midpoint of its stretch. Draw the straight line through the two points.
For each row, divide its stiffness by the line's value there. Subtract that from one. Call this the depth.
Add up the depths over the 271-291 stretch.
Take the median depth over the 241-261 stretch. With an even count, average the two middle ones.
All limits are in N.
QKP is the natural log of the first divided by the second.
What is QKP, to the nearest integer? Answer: -1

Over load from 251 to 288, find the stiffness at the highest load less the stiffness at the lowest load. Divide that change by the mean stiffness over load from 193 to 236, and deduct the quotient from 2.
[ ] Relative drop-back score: 2.05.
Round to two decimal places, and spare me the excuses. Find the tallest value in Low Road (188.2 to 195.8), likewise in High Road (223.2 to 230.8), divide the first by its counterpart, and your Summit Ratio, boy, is 1.09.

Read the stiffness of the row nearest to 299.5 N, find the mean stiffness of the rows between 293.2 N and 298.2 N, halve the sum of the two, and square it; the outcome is 20.1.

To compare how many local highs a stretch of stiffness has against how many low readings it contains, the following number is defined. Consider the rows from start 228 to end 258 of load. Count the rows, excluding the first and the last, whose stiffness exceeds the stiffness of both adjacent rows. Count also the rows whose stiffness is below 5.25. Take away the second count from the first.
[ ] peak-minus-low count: -9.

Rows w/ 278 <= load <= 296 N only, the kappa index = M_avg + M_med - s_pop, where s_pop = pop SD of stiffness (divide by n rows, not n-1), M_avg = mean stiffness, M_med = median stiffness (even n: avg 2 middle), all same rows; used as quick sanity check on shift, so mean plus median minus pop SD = 9.1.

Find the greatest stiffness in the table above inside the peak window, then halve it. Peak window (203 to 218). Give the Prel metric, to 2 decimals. 2.73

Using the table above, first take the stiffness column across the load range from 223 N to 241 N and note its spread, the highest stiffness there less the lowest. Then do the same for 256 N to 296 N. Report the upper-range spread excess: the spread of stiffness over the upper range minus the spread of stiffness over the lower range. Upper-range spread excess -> -0.1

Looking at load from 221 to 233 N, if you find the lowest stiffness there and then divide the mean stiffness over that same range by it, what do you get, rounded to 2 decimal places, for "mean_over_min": 1.02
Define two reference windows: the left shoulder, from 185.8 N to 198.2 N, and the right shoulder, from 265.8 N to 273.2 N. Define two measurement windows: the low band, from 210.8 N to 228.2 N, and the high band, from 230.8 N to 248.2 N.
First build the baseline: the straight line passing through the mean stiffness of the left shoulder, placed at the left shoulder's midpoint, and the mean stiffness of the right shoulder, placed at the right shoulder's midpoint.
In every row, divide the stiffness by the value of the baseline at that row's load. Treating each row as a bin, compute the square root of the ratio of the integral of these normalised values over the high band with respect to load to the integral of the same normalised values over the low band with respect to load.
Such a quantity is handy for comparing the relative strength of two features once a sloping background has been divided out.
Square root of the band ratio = 1.00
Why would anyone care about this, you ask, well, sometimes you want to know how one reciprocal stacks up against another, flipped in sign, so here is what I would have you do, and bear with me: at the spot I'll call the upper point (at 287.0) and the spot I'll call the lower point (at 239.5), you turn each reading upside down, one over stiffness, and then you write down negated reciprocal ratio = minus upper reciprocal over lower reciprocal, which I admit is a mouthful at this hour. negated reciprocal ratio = -1.08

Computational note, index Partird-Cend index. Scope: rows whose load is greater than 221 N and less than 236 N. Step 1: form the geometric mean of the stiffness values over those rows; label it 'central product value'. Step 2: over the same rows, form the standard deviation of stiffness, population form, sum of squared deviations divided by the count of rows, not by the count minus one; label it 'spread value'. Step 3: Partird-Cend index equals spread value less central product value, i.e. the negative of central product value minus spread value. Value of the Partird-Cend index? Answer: -4.7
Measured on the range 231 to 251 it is -4.7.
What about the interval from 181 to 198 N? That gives -5.4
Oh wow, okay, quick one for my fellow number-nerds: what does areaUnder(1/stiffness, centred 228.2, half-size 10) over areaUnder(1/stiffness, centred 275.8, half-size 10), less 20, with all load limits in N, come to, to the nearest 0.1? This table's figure -19.1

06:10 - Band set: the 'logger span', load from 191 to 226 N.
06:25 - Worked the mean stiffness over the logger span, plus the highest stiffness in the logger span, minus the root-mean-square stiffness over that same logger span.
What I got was 5.66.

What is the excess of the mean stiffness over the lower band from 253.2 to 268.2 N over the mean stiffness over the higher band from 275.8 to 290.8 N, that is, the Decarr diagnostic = 0.0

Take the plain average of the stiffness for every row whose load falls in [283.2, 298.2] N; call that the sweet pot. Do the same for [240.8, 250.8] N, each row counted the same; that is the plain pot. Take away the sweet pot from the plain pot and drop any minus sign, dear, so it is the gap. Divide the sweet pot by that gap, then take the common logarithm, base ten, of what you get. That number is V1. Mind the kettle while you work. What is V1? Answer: 1.3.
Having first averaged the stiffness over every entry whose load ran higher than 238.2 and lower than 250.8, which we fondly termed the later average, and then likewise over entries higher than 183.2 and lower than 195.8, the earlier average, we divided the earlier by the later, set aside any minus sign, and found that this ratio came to 1.14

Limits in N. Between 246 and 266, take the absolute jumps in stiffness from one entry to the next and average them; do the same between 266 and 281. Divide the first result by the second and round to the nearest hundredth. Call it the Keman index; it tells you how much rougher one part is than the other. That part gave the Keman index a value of 0.46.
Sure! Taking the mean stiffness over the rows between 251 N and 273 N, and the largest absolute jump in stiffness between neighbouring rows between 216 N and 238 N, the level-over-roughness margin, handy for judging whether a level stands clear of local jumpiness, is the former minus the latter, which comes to 4.29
